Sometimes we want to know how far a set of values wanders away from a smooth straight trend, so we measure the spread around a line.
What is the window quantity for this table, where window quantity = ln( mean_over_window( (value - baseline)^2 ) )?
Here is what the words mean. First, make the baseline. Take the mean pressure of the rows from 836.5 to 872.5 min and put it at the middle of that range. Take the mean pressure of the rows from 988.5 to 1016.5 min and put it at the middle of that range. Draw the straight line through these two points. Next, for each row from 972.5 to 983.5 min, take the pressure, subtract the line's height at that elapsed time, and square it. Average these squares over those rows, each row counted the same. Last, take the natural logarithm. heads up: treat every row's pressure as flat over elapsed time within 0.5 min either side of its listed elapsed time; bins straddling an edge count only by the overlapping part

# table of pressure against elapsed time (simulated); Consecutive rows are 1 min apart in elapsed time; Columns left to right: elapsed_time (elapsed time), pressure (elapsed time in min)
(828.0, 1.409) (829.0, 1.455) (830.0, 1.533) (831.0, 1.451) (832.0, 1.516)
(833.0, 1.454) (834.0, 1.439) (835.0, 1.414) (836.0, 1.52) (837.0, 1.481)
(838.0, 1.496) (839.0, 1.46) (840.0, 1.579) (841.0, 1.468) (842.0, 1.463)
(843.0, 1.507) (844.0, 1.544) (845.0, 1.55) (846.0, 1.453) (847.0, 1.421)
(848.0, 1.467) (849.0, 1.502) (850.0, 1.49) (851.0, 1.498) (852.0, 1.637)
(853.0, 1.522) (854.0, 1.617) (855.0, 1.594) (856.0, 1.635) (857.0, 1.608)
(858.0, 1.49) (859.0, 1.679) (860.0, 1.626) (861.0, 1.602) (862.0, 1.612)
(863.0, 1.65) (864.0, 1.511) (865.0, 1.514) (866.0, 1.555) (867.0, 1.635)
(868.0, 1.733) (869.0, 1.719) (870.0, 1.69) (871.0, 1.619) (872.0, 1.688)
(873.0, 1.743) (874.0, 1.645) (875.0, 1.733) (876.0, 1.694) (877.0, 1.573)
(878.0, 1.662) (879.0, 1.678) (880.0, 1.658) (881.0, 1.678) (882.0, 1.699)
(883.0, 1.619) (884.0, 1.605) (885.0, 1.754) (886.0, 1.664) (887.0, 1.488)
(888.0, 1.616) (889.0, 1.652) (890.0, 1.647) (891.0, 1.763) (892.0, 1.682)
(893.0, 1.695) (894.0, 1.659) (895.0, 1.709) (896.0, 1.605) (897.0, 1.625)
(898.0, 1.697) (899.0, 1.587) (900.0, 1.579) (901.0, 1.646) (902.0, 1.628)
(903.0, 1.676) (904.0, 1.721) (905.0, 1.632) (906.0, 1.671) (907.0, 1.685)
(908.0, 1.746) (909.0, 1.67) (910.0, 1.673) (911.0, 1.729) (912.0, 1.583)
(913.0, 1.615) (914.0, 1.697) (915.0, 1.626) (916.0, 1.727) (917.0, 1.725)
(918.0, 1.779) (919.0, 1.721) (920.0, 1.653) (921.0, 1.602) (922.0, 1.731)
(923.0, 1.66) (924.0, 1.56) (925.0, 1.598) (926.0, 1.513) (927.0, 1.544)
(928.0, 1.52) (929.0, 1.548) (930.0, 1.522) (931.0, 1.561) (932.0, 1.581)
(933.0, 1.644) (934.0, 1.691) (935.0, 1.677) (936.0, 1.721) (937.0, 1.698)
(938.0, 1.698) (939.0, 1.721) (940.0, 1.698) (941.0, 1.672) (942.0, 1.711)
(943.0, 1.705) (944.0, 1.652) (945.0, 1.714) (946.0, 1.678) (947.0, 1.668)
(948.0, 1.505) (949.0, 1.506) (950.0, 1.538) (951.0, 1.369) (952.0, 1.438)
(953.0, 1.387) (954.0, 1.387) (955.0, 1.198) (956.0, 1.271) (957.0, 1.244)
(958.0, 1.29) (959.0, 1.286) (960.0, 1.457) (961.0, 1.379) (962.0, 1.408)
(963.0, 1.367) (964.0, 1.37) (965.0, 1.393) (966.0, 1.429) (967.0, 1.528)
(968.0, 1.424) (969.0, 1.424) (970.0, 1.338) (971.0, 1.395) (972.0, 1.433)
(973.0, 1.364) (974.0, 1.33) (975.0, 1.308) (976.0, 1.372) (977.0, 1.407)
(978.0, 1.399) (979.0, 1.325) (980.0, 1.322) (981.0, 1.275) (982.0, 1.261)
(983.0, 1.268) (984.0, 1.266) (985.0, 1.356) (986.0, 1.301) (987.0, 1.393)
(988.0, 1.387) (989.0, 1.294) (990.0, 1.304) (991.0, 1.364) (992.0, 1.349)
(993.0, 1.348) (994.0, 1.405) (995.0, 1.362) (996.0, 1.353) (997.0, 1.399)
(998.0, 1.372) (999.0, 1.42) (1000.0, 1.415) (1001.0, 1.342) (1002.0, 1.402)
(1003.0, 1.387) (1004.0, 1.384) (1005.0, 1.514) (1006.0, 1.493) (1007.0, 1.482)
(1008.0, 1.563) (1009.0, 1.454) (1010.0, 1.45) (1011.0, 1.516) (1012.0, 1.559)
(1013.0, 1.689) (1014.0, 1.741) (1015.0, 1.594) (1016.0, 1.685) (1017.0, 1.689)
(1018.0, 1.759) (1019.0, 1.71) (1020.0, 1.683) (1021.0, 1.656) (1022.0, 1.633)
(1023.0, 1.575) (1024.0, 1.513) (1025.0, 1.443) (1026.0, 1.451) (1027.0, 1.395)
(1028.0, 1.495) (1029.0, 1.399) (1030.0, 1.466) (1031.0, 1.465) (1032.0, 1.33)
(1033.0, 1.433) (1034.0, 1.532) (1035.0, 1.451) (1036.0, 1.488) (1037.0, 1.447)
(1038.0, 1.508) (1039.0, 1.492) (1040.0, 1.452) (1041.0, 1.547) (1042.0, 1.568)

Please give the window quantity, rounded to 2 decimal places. -3.83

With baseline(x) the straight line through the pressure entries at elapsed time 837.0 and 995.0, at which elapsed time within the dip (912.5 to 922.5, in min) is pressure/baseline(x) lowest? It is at 921.0 min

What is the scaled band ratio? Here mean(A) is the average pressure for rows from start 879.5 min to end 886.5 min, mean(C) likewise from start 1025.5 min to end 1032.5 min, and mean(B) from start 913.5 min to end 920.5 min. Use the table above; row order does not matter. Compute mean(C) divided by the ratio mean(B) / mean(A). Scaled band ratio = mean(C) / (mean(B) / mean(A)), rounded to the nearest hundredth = 1.40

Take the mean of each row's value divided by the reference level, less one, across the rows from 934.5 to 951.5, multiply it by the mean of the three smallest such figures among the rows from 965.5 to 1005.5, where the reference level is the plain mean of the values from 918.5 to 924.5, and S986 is 0.0016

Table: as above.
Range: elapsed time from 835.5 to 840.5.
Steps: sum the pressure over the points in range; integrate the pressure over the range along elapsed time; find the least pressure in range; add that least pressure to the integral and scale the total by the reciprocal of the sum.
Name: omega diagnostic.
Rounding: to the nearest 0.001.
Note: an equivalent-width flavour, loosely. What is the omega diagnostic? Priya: 1.194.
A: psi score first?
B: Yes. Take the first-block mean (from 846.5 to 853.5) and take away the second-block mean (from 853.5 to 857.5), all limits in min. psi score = -0.11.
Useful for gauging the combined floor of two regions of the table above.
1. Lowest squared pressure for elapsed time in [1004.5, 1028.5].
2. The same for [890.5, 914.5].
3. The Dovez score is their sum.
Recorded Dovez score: 4.4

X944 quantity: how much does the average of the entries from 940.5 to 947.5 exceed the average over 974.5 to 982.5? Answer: 0.4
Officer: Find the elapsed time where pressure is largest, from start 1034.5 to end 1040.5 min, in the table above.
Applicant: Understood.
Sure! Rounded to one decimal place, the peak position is 1038.0 min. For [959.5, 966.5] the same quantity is 960.0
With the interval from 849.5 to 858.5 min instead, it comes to 852.0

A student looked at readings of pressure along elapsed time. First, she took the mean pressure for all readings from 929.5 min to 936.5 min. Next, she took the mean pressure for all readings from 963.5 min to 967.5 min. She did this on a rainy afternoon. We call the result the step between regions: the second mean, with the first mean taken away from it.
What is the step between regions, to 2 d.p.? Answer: -0.20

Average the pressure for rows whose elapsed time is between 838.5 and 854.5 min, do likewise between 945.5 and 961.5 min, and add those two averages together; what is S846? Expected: 2.92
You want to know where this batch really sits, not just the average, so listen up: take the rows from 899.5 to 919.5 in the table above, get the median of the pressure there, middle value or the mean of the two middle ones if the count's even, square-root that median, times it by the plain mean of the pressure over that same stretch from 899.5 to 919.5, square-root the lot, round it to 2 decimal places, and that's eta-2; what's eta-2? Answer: 1.47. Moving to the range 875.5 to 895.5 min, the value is 1.46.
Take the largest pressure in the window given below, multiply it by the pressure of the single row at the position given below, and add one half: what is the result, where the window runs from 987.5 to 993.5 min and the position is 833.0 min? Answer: 2.52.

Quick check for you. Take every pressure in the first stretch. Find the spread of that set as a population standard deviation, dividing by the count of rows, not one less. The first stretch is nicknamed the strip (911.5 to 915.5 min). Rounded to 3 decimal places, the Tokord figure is 0.042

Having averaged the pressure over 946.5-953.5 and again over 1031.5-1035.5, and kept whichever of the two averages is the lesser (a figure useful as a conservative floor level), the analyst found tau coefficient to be 1.44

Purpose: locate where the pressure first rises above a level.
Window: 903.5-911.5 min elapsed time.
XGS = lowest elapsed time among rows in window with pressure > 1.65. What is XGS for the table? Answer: 904.0 min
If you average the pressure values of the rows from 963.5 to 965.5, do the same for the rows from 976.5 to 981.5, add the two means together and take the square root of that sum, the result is 1.65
